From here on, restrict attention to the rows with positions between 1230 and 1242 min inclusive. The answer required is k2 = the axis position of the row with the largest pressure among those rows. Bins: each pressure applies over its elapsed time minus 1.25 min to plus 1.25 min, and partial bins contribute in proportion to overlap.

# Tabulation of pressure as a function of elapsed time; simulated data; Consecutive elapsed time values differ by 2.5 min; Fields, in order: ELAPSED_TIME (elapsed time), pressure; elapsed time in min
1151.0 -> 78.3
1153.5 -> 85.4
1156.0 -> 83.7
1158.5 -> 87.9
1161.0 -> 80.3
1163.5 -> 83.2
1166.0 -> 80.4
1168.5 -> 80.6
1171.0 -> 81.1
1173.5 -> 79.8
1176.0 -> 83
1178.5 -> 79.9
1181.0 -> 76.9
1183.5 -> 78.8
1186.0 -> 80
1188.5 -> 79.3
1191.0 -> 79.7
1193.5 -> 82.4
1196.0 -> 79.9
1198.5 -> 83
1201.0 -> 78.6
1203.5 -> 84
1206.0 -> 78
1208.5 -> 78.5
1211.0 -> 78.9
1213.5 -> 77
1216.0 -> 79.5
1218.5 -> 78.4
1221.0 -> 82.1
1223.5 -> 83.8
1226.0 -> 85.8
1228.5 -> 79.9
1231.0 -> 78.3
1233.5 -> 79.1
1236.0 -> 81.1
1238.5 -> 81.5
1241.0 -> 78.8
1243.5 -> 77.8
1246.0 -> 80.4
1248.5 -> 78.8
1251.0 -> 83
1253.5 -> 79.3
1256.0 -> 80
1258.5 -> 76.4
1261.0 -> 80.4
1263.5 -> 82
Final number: 1238.5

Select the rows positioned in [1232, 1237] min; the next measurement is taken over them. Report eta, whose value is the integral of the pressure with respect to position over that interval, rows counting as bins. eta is 400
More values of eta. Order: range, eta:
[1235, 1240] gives 406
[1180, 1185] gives 390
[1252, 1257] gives 399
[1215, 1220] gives 395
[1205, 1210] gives 391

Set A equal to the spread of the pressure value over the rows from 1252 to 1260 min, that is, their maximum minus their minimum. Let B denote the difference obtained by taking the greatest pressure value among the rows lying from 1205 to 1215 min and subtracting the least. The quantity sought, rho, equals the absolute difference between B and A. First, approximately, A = 4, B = 1.9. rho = 1.70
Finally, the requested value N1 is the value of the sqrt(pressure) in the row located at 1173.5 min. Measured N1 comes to 8.93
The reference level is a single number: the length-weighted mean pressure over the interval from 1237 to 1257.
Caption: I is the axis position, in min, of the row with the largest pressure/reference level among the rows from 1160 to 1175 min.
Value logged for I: 1163.5 min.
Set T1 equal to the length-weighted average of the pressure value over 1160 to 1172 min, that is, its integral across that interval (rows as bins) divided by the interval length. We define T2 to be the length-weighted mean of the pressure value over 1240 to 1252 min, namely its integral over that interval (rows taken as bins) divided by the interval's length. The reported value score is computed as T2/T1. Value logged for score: 0.98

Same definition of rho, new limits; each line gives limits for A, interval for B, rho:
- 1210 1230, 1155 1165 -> 1.20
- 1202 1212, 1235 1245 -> 2.30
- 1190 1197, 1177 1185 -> 0.30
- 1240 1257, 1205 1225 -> 1.60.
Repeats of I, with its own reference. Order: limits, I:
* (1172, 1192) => 1176.0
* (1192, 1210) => 1203.5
